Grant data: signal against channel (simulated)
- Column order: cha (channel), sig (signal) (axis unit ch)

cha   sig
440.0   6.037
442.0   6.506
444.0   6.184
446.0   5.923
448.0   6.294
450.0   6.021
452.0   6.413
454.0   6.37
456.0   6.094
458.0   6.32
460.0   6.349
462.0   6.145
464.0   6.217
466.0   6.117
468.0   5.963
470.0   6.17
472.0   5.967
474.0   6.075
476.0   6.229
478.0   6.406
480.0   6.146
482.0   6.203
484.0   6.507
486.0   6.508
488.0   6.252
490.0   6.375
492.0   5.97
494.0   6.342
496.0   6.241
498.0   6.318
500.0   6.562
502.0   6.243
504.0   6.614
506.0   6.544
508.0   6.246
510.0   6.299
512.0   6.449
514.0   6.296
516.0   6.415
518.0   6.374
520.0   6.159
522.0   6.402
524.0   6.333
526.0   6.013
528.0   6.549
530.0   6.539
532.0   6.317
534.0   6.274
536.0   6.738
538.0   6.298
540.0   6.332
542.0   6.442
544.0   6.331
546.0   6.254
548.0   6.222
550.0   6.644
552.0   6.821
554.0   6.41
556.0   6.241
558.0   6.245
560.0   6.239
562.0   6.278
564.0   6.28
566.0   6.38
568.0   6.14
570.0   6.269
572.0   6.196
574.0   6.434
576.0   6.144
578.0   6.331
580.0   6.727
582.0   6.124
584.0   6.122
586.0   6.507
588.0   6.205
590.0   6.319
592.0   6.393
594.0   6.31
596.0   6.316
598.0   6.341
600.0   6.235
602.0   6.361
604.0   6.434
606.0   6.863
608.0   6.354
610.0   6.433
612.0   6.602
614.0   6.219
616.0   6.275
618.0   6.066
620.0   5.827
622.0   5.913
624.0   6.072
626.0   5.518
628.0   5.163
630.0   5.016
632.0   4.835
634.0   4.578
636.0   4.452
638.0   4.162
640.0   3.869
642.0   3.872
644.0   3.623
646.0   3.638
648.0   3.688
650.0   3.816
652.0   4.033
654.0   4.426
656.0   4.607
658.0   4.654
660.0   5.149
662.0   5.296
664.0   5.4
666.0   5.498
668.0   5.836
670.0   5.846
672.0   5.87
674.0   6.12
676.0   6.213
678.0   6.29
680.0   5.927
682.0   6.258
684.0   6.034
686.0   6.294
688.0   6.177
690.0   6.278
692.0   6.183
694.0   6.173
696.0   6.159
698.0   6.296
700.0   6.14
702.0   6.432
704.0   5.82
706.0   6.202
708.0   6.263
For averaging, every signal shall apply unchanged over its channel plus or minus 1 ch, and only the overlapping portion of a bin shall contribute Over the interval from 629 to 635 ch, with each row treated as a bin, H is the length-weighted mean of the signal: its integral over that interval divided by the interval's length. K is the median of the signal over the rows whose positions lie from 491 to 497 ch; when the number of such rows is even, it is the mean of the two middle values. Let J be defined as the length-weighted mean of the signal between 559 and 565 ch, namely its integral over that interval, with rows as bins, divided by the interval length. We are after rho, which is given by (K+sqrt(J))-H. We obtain 4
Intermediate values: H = 4.81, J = 6.27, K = 6.2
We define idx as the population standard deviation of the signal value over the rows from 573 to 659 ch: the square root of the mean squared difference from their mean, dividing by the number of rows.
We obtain 1.03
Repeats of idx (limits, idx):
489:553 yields 0.18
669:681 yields 0.17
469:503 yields 0.17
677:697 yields 0.11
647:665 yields 0.60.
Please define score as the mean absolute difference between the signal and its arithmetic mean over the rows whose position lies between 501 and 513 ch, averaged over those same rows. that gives 0.14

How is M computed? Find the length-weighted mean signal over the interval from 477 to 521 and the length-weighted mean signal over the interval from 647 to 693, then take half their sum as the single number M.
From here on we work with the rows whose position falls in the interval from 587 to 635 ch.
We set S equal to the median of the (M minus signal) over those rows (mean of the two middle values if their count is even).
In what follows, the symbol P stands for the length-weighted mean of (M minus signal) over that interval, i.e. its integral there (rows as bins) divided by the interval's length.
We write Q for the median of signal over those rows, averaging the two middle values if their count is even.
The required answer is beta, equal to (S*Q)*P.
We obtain 0.3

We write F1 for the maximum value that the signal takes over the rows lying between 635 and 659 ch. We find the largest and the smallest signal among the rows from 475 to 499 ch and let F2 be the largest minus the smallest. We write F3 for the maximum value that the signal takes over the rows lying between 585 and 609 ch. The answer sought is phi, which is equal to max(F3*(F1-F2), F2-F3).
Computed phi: 28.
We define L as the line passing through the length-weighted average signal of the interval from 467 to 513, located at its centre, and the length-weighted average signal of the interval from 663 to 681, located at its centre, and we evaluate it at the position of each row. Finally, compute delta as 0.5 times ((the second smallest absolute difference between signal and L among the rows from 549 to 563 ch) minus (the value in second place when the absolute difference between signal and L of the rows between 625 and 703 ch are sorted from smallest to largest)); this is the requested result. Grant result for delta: 0.03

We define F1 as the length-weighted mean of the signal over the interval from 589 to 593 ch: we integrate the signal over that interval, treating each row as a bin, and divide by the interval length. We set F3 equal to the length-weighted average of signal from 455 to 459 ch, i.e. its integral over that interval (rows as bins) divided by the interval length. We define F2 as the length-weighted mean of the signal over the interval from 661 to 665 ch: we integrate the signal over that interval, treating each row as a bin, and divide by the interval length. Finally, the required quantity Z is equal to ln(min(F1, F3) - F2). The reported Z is -0.2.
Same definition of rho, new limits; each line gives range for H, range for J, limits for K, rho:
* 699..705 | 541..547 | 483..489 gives 3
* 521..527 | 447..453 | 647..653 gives 0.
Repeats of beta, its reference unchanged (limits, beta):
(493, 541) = 1.3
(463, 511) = 0.8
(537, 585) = 1.0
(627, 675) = 7.0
